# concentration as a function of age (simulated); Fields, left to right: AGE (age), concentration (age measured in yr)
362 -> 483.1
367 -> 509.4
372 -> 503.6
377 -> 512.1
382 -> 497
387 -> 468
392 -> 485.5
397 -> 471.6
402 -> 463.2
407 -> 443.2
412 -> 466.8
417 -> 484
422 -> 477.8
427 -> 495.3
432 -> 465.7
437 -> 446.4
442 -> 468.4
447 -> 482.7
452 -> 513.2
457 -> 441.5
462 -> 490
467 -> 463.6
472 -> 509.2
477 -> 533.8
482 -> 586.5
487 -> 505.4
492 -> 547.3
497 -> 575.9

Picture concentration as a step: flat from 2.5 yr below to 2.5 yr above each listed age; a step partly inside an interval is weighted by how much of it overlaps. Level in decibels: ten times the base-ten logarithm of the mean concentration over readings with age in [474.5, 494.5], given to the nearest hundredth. 27.35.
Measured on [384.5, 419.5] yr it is 26.71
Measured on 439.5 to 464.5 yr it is 26.80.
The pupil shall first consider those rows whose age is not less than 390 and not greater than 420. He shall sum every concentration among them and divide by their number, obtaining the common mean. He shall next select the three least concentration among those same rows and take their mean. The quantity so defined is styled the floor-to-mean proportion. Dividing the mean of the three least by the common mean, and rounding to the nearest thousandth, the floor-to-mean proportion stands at 0.976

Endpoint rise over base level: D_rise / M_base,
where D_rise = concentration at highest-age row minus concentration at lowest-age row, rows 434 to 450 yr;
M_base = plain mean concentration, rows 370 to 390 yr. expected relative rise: 0.07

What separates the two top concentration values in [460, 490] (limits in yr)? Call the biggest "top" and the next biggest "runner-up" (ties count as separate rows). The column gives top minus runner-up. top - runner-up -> 53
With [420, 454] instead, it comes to 18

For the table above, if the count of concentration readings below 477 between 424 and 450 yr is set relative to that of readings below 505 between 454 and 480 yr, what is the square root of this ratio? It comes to 1.0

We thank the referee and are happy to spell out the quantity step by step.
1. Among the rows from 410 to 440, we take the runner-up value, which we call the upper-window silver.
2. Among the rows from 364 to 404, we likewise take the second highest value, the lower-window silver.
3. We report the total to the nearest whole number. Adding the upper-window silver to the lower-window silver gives 993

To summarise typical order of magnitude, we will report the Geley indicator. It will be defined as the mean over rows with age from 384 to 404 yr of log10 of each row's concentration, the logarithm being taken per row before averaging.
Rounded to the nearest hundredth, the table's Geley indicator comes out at 2.67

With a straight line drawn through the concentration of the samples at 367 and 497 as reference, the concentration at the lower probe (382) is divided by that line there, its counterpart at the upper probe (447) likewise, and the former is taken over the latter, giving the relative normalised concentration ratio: 1.10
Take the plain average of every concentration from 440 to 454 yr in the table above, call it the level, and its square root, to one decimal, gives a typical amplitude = 22.1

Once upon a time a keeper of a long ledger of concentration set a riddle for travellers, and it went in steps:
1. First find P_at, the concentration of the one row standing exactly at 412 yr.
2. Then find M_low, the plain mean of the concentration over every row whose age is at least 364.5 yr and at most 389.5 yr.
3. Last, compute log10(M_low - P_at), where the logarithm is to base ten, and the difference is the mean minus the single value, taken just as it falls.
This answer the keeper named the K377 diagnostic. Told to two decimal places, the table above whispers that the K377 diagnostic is 1.49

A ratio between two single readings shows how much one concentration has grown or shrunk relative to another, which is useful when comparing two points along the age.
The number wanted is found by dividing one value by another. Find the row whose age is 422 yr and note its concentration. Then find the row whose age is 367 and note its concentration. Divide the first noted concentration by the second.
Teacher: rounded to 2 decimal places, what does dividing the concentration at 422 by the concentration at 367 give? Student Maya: 0.94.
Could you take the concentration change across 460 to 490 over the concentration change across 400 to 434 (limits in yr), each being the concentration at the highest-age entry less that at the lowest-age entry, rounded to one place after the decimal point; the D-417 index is 6.2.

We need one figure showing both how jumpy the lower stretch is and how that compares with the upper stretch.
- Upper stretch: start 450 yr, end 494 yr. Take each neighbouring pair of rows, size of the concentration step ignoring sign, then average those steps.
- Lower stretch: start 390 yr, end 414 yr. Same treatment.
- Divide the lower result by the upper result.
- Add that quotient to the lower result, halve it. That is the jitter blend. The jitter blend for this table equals 8.41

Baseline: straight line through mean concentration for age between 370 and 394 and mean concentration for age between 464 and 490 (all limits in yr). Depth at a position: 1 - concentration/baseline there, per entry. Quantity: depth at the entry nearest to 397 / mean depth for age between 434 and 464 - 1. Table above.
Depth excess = -0.31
